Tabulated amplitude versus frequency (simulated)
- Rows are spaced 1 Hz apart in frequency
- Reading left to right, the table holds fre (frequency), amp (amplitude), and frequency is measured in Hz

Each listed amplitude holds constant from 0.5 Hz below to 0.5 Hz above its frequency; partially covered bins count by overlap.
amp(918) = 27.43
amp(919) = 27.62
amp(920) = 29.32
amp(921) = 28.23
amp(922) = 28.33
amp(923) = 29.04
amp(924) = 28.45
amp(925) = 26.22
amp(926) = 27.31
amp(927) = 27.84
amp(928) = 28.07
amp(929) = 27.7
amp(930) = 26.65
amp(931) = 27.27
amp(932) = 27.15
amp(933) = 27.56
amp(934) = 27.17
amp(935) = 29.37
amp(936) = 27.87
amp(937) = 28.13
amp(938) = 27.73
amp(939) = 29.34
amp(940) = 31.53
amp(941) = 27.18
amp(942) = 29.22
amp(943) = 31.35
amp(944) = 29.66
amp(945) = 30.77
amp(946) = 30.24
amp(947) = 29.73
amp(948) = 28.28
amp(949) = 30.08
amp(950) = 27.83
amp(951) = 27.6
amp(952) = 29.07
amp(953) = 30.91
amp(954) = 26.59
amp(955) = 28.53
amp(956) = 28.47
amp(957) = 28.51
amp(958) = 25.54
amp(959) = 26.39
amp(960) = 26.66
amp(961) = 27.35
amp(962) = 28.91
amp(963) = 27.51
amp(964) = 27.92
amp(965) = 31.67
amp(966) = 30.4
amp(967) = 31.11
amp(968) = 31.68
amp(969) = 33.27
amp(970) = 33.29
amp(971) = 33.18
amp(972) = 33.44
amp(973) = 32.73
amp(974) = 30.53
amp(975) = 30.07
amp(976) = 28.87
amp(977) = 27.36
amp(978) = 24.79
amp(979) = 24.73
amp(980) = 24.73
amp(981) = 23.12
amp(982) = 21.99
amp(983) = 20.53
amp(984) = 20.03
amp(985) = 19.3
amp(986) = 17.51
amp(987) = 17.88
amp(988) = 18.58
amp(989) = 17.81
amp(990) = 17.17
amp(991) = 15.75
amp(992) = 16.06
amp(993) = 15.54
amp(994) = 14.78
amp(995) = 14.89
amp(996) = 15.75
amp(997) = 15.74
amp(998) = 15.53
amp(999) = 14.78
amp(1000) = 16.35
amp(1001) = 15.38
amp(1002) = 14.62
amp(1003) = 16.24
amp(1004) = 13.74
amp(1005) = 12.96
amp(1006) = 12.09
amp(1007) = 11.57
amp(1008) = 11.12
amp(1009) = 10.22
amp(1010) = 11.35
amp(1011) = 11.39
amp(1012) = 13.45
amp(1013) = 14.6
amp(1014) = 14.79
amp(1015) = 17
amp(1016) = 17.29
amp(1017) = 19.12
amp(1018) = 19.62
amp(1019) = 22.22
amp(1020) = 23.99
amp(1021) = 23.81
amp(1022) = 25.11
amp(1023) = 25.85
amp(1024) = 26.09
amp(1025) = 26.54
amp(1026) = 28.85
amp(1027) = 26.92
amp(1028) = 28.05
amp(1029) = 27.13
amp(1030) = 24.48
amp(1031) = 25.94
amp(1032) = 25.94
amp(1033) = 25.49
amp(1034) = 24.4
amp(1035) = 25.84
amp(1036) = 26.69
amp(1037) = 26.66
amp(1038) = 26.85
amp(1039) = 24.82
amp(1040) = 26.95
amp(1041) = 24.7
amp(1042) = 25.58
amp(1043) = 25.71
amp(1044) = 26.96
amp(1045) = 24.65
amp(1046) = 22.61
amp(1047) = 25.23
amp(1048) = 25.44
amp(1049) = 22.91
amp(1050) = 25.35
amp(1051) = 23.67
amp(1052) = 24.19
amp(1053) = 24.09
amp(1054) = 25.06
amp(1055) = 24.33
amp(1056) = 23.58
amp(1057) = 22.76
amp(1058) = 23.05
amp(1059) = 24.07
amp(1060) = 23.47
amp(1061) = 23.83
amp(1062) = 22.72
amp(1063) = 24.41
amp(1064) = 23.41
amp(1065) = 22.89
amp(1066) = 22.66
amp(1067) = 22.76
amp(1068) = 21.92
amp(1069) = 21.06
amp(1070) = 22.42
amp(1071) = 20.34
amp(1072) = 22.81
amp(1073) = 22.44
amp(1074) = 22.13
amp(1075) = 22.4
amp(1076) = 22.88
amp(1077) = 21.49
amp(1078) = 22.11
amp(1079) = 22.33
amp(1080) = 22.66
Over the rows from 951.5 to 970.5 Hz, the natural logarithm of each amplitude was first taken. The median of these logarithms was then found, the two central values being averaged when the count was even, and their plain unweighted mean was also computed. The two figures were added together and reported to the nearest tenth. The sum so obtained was 6.7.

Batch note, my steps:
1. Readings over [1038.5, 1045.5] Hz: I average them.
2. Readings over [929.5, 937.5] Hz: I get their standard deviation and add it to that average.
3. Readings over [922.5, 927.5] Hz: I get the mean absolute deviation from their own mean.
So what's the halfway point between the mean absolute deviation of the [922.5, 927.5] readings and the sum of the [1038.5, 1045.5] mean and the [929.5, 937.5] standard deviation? 13.6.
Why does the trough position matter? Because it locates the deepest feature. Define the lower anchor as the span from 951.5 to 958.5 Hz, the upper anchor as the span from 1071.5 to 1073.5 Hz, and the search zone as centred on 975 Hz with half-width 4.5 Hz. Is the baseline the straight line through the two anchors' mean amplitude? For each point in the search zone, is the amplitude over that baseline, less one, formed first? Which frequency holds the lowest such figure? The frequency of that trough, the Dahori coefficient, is 979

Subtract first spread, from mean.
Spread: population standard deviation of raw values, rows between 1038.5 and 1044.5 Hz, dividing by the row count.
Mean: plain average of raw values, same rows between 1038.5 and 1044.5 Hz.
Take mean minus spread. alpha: 24.9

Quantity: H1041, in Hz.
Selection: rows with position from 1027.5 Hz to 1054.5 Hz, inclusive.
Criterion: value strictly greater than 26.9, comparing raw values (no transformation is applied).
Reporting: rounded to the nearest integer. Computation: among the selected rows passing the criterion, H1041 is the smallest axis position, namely 1028 Hz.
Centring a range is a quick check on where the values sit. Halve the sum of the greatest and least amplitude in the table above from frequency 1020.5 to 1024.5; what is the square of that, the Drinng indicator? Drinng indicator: 623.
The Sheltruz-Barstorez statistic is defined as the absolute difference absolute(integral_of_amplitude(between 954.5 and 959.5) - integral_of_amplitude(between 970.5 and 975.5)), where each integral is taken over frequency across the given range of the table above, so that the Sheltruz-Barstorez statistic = 23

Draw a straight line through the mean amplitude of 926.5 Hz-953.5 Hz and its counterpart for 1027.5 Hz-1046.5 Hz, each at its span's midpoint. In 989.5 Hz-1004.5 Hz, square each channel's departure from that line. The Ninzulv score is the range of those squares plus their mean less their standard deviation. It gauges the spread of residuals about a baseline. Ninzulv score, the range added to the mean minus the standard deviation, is 184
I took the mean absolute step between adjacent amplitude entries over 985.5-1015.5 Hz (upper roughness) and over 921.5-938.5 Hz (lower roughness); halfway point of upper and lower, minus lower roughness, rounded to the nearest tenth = 0.0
